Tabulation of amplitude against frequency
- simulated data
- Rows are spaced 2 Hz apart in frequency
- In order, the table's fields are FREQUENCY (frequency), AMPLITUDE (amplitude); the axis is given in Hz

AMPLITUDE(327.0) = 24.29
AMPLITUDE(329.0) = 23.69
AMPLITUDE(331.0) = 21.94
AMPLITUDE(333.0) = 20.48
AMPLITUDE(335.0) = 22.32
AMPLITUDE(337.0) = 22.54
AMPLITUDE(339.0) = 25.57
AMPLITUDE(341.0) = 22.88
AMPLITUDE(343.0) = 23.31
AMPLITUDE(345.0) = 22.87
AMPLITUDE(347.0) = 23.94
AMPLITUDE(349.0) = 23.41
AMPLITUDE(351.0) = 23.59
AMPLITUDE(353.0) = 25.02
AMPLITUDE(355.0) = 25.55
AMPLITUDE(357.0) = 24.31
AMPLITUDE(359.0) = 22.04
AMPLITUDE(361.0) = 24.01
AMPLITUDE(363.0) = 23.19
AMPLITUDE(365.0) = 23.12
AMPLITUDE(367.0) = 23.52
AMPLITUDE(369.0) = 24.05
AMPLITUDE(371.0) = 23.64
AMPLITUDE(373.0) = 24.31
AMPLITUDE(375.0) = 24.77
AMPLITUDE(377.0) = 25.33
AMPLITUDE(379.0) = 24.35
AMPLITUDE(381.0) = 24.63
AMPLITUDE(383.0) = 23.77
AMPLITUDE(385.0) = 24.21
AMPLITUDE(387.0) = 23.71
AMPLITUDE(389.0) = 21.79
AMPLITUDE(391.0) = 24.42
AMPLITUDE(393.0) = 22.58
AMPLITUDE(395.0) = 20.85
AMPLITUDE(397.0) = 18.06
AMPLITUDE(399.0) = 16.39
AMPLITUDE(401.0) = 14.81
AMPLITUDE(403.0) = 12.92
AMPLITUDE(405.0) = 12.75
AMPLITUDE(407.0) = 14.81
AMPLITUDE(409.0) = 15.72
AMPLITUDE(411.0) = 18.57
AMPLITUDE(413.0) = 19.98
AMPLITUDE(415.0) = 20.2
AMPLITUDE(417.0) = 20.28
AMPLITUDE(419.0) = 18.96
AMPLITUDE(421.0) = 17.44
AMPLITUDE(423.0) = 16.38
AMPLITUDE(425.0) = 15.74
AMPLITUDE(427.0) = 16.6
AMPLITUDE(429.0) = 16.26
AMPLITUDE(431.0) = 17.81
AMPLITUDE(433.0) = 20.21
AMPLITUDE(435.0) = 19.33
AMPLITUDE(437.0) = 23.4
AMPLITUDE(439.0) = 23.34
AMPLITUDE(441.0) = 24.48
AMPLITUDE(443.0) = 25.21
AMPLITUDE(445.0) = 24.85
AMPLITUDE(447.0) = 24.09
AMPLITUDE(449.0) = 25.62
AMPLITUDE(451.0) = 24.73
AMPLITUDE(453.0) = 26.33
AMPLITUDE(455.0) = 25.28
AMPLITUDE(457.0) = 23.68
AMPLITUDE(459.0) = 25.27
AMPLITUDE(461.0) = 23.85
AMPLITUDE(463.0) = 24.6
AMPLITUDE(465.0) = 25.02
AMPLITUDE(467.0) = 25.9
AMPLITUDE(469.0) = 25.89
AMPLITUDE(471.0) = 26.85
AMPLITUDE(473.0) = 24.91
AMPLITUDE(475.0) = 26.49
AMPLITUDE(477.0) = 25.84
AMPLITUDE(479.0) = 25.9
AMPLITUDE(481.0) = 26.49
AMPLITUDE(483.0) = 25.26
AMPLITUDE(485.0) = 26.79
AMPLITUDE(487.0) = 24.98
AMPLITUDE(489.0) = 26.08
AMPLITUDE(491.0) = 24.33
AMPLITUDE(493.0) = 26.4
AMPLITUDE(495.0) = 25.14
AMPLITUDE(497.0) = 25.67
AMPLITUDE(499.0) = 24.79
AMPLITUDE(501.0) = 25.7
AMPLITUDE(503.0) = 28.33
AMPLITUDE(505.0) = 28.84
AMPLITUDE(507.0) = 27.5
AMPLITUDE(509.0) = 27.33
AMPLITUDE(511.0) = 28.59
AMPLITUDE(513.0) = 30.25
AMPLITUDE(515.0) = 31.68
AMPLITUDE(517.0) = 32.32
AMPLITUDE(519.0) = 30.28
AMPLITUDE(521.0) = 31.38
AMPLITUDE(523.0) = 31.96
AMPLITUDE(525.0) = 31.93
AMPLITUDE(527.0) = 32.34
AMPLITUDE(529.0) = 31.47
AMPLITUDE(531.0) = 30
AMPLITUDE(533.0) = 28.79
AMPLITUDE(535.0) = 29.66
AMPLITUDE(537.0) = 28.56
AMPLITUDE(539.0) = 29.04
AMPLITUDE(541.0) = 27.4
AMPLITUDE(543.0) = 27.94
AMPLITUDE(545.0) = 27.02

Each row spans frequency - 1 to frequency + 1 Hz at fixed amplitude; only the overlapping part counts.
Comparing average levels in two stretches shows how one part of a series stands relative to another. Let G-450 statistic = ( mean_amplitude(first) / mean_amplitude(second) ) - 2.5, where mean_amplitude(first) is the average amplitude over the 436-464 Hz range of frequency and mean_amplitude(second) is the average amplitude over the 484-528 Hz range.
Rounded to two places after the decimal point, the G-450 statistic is -1.63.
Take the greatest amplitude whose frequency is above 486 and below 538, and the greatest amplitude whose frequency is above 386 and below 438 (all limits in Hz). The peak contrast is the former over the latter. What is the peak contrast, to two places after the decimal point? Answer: 1.32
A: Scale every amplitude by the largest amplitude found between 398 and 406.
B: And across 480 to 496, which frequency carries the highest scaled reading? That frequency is 485.0 Hz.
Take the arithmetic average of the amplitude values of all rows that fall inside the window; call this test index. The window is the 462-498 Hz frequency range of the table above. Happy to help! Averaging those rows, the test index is 25.7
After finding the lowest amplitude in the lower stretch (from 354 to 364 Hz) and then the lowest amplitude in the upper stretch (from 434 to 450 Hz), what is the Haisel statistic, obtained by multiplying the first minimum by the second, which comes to 426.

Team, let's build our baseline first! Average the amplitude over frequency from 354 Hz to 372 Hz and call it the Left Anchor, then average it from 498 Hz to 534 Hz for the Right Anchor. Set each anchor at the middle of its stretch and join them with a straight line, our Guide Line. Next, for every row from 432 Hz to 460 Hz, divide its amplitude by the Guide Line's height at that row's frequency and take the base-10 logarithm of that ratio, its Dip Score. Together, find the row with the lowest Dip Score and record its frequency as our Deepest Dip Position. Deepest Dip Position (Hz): 435.0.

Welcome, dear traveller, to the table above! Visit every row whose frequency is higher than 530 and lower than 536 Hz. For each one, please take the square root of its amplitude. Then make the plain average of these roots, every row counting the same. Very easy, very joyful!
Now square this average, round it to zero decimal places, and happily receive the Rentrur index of 29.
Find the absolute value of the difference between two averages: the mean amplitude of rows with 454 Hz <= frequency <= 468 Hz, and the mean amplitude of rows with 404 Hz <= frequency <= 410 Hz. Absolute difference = 10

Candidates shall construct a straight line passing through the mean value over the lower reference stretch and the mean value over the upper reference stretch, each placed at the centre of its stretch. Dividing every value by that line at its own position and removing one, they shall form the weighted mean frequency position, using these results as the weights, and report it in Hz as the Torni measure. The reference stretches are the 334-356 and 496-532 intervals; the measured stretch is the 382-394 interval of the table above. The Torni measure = 388.9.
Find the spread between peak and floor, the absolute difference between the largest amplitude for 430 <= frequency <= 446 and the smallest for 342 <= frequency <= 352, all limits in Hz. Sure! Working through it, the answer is 2.3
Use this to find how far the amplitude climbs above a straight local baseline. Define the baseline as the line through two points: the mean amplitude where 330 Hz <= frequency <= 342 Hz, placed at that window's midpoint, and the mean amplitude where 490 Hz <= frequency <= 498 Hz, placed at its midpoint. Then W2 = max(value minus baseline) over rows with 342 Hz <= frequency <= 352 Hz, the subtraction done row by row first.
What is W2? 1.1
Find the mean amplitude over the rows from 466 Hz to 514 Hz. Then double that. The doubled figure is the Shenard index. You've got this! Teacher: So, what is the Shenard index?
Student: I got 53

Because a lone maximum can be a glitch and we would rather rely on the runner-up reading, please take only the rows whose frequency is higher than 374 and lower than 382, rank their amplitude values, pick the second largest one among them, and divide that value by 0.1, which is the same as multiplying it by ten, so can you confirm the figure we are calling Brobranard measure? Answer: 248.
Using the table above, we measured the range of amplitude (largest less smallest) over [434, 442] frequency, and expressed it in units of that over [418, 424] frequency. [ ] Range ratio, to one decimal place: 2.0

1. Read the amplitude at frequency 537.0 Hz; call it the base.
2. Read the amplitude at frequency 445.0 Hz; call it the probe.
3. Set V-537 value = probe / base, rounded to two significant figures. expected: 0.87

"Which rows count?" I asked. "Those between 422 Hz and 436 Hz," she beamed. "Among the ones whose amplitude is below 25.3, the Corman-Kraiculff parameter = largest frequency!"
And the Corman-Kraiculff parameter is 435.0 Hz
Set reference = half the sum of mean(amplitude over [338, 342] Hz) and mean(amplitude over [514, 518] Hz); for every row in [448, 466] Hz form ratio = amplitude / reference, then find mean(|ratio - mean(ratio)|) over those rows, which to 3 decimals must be 0.023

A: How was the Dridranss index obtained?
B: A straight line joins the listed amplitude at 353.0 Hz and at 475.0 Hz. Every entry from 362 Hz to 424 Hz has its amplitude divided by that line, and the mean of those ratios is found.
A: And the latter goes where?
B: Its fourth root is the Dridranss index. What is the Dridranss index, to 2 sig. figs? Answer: 0.95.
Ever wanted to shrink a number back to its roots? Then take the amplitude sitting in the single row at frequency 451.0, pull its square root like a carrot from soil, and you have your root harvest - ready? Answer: 4.97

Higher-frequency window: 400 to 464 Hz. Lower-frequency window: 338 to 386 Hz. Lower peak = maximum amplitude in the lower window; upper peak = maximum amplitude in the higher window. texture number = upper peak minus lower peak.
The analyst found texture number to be 0.8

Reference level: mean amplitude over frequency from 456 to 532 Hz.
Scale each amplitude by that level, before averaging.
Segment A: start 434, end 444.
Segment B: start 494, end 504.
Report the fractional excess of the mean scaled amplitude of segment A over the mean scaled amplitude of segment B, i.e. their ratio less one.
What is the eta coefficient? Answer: -0.11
